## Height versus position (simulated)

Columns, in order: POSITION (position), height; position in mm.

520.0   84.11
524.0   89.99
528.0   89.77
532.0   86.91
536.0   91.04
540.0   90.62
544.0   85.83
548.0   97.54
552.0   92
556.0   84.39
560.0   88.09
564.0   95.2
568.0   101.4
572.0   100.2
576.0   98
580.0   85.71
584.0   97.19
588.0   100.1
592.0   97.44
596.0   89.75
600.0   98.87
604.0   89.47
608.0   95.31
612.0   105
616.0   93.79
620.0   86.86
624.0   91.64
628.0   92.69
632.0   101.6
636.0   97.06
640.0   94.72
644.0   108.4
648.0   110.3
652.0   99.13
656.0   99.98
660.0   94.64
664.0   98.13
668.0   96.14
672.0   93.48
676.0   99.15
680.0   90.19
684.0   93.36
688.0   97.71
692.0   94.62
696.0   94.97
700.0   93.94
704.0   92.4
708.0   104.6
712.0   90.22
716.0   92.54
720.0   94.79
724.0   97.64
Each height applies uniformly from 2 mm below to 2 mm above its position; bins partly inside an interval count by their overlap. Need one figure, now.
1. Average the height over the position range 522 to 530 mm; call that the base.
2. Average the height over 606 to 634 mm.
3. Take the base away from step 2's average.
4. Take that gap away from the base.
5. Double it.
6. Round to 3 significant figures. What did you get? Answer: 169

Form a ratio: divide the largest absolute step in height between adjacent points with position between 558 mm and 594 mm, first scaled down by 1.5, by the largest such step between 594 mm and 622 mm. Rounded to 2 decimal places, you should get 0.73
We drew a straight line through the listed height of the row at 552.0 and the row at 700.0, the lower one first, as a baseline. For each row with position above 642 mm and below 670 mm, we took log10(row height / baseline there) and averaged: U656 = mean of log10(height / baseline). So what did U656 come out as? 0.033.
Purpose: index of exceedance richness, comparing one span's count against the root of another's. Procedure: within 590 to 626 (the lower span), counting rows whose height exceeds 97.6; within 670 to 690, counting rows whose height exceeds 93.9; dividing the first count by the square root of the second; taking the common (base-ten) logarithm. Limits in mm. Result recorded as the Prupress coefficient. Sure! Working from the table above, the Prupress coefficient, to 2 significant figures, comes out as 0.15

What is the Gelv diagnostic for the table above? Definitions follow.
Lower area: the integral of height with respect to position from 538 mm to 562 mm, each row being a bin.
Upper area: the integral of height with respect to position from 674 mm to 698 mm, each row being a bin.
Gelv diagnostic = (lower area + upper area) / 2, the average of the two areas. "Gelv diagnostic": 2217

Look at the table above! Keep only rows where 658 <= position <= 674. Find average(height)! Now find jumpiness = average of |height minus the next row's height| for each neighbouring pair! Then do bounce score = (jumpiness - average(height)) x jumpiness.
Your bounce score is -252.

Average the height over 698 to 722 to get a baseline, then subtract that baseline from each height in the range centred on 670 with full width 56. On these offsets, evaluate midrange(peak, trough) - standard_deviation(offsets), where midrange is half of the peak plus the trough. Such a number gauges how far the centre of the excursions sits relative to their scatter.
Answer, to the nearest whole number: 0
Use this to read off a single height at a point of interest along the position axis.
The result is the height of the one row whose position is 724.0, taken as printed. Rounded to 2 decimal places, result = 97.64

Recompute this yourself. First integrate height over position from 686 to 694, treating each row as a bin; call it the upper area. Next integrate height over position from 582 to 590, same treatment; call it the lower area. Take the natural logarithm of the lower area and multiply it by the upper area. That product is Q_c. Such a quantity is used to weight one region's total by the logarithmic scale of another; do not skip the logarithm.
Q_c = 5132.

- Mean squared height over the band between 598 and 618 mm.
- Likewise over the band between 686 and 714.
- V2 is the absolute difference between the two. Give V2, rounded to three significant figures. 200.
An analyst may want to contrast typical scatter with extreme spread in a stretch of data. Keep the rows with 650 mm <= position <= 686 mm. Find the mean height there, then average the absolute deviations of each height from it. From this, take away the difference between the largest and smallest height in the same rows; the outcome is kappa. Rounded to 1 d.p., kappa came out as -7.0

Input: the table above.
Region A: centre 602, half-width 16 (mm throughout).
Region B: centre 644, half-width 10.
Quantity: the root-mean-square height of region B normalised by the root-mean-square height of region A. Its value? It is 1.06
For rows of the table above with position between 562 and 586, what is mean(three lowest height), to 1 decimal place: 92.7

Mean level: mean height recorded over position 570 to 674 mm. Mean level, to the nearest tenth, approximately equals 96.8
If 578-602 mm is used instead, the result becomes 94.8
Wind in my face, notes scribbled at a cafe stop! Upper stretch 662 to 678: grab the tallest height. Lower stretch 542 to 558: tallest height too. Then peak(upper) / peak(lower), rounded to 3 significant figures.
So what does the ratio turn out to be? 1.02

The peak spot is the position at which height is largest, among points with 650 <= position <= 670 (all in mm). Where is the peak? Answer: 656.0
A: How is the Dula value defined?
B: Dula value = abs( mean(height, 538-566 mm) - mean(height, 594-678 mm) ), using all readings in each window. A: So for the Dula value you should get 6.4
